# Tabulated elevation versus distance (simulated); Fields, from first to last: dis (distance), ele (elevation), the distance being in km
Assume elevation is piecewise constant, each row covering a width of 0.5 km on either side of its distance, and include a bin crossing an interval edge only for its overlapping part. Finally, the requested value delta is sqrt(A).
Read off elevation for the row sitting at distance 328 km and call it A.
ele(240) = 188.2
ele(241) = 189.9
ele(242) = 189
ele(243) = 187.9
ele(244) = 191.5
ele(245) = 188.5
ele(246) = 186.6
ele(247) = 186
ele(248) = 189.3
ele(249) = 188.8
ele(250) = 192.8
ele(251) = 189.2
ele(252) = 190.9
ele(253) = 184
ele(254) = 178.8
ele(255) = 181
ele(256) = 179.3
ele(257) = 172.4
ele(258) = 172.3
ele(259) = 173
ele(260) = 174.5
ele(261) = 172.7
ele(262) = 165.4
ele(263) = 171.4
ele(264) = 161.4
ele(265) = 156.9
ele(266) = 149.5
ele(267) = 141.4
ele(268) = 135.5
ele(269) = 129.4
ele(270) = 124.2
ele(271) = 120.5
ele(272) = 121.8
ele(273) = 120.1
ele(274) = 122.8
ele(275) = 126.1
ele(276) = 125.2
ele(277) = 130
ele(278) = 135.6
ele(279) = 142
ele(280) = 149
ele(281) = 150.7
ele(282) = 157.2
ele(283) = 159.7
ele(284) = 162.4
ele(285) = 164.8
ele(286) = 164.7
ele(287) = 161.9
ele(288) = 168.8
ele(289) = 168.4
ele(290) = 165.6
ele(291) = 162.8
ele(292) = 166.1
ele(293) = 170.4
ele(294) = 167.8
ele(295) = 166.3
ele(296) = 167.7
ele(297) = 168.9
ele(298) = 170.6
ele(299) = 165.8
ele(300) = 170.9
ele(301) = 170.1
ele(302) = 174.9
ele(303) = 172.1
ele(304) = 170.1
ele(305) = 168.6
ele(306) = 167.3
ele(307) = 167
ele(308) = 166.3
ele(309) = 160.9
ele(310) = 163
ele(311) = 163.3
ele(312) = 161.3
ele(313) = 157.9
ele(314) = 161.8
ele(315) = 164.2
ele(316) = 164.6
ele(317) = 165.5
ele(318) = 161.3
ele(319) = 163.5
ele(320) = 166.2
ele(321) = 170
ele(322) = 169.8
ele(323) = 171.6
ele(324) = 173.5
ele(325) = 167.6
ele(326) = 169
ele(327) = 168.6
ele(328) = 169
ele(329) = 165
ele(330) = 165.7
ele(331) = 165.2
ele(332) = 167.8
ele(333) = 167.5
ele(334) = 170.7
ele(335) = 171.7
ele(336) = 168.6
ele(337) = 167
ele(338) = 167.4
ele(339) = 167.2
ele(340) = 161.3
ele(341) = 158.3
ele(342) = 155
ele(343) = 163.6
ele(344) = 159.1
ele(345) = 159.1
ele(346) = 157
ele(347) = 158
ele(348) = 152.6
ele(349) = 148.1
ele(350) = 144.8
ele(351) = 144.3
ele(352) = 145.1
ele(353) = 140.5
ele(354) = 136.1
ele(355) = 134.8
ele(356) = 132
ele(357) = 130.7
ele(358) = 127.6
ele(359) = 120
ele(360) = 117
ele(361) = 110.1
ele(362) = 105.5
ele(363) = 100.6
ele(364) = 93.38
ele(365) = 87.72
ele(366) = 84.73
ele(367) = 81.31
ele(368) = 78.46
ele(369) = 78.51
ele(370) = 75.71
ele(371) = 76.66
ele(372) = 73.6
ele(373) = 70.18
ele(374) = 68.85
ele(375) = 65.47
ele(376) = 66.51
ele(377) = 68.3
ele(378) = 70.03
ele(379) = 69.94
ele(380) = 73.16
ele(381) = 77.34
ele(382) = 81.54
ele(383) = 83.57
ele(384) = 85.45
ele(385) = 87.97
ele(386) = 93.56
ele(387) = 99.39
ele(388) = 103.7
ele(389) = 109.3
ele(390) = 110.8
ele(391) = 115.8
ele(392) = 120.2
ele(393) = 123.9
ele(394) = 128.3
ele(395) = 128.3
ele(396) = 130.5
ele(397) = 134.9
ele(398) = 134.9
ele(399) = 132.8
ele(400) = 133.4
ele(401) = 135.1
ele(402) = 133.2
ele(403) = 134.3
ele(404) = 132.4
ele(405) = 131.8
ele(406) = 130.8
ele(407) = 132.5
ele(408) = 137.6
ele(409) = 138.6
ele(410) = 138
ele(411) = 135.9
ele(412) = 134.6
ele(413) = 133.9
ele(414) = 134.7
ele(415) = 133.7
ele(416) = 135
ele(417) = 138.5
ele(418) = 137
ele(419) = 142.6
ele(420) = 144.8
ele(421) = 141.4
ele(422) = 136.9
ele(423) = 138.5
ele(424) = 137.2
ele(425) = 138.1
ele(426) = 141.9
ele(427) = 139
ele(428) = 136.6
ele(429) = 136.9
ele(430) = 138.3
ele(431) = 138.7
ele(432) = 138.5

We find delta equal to 13.0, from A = 169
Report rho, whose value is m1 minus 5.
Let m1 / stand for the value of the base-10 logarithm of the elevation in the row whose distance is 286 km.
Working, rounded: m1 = 2.22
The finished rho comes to -2.78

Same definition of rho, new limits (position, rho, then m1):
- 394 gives -2.89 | 2.11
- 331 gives -2.78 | 2.22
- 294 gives -2.78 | 2.22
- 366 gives -3.07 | 1.93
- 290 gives -2.78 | 2.22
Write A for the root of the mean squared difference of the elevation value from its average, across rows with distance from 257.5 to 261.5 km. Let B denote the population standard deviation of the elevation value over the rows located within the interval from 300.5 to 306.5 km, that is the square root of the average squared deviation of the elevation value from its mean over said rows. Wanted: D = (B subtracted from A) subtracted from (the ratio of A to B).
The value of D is 1.96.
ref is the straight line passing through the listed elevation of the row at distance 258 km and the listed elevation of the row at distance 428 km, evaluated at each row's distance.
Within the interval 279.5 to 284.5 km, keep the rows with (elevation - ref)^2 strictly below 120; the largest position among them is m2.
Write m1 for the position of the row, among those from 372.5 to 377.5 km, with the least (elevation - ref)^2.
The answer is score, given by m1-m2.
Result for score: 89 km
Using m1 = 373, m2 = 284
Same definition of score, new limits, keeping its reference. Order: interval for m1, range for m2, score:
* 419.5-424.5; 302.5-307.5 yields 117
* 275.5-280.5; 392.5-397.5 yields -117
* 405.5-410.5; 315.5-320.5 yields 89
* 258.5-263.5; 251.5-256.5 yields 7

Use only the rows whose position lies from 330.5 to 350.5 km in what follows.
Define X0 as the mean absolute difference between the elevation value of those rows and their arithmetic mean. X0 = 6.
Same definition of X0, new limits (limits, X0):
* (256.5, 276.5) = 20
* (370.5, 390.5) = 12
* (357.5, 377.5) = 16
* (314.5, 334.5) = 2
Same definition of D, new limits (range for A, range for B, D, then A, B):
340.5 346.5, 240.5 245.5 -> 0.72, 2.6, 1.3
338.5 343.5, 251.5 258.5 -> 2.52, 4.2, 6.0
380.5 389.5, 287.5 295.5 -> -3.37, 10.2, 2.2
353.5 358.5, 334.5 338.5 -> 0.46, 3.0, 1.8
